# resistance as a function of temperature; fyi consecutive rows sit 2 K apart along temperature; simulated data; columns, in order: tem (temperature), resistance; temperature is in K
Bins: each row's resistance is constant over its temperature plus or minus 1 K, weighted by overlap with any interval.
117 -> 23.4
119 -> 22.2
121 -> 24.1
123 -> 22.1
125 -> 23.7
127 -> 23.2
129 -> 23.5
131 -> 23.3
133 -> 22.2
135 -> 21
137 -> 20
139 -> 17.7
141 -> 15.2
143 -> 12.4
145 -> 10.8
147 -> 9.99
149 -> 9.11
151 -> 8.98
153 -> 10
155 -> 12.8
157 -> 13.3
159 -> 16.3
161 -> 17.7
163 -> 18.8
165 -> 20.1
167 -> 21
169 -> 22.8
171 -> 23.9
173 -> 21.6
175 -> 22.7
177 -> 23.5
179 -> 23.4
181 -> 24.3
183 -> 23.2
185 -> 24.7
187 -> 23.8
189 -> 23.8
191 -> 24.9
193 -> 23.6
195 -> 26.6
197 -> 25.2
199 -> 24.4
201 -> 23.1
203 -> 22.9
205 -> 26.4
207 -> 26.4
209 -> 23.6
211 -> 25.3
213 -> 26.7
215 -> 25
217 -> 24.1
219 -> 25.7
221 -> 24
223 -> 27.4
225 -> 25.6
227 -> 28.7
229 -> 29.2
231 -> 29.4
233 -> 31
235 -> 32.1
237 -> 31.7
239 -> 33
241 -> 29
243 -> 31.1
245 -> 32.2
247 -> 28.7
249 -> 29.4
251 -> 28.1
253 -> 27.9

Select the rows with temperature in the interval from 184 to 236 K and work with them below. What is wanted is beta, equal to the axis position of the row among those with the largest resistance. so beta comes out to 235 K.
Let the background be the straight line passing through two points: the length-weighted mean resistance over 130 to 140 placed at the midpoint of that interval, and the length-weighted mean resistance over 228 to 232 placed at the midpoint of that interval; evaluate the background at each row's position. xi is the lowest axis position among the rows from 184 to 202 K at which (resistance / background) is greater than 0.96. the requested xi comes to 185 K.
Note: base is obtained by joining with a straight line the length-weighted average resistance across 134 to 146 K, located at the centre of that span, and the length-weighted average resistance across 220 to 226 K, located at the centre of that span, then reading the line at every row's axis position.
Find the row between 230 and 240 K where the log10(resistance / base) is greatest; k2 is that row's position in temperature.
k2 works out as 239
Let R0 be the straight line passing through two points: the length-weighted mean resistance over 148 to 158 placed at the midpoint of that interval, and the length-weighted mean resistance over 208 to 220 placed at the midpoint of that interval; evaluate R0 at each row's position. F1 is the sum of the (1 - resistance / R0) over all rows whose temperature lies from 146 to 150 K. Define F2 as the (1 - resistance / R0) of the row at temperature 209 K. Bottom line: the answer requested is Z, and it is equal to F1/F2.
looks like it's 2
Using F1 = 0.02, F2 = 0.01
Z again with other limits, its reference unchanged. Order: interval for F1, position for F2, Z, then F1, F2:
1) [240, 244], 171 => 0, 0.10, -0.59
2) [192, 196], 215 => -39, -0.46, 0.01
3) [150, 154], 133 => 0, 0.21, -2.60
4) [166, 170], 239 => 15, -1.05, -0.07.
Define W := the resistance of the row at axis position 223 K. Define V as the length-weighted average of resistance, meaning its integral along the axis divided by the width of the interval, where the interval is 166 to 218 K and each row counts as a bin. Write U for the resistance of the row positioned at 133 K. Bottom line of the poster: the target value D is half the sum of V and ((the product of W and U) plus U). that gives 327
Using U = 22.2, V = 24.1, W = 27.4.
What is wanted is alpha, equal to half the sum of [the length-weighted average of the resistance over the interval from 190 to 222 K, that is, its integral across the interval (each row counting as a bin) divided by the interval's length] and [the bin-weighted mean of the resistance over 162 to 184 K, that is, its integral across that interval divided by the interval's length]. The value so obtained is 23.6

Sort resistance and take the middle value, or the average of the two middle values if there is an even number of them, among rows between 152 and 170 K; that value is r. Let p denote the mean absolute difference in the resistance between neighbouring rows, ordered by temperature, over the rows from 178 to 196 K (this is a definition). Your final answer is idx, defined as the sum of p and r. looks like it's 18.9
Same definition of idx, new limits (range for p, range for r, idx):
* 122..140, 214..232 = 26.7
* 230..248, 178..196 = 25.7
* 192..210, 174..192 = 25.4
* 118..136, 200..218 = 26.1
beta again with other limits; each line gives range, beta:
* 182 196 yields 195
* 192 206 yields 195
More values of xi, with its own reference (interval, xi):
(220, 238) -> 227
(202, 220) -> 205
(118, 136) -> 119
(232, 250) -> 233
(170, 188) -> 171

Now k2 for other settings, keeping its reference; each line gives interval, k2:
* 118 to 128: 121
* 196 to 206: 205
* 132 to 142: 133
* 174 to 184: 181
